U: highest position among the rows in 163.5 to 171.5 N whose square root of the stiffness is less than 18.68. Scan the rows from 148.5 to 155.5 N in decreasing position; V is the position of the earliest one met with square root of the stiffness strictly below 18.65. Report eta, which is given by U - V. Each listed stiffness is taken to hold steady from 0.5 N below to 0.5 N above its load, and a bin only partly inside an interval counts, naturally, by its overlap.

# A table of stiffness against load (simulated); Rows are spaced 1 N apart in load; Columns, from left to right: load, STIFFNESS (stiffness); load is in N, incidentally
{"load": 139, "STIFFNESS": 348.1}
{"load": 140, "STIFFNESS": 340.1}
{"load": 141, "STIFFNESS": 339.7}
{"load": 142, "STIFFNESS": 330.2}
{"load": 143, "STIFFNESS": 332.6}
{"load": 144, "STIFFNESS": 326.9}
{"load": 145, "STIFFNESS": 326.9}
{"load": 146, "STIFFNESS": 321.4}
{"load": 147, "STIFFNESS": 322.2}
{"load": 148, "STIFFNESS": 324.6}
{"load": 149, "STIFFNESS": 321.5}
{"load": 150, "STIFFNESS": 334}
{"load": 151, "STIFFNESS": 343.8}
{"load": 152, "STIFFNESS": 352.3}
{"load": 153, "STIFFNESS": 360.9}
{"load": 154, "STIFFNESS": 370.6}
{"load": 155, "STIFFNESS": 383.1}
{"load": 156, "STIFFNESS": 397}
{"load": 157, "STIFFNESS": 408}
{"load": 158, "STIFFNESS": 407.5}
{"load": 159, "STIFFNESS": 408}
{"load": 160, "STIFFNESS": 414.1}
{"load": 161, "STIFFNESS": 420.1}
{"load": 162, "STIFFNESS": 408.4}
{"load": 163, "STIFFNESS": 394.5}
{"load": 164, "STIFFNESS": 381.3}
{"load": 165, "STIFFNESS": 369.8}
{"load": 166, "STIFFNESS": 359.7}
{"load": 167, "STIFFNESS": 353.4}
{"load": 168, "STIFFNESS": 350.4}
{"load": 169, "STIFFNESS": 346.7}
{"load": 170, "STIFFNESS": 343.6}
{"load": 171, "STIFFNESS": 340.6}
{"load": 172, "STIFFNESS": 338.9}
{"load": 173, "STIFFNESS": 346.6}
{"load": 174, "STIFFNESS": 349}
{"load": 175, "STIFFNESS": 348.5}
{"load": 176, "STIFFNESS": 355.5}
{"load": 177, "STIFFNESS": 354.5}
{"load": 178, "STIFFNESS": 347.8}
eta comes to 20 N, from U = 171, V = 151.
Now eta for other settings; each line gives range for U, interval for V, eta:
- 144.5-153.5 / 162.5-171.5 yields -20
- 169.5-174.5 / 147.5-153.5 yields 22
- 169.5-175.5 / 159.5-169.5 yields 6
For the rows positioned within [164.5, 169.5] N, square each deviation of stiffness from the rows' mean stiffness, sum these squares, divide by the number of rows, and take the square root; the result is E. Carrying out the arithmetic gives 8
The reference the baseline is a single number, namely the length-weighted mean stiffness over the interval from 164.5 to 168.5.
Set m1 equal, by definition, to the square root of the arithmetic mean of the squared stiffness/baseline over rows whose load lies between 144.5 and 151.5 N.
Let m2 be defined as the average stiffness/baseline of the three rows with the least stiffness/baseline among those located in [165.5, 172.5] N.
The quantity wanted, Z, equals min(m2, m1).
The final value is 0.915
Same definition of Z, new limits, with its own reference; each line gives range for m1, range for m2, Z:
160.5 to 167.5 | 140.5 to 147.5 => 0.903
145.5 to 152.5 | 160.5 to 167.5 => 0.925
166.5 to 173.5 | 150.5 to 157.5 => 0.965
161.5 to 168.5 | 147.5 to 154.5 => 0.912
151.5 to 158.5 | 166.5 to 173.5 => 0.952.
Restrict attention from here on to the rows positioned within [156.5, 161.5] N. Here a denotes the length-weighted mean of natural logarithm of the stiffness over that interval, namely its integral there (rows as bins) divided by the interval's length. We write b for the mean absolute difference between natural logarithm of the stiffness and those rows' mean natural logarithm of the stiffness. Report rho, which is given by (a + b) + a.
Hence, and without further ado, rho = 12.05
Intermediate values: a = 6.02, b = 0.011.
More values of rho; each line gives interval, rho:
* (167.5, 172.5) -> 11.69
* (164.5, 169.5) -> 11.77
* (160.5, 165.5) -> 11.99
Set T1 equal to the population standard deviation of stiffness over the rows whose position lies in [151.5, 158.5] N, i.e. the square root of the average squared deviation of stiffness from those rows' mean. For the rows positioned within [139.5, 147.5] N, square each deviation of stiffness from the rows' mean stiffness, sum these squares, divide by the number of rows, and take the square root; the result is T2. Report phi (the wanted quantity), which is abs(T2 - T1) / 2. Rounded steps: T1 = 21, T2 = 6.7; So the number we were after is 7.0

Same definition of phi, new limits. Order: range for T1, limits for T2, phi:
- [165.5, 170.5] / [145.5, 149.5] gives 2.1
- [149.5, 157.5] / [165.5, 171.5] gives 9.0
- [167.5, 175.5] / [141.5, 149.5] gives 0.0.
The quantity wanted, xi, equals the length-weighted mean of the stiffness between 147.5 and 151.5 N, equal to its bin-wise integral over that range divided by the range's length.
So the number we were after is 331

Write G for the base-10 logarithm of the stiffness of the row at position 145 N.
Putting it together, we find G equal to 2.51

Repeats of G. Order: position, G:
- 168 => 2.54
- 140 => 2.53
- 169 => 2.54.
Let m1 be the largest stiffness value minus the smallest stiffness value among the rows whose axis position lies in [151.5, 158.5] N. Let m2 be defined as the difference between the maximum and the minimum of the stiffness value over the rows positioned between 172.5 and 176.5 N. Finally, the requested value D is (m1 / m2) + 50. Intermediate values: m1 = 56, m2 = 8.9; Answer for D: 56.3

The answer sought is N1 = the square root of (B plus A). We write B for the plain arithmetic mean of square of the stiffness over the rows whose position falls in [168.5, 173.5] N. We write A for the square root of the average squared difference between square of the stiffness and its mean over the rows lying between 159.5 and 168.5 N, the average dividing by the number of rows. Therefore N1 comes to 371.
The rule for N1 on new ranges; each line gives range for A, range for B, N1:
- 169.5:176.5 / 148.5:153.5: 348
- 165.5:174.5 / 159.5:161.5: 422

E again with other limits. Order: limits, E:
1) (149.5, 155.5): 16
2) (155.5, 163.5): 8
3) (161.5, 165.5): 14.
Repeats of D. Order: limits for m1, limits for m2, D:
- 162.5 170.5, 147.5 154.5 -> 51.0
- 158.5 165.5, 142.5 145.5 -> 58.8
